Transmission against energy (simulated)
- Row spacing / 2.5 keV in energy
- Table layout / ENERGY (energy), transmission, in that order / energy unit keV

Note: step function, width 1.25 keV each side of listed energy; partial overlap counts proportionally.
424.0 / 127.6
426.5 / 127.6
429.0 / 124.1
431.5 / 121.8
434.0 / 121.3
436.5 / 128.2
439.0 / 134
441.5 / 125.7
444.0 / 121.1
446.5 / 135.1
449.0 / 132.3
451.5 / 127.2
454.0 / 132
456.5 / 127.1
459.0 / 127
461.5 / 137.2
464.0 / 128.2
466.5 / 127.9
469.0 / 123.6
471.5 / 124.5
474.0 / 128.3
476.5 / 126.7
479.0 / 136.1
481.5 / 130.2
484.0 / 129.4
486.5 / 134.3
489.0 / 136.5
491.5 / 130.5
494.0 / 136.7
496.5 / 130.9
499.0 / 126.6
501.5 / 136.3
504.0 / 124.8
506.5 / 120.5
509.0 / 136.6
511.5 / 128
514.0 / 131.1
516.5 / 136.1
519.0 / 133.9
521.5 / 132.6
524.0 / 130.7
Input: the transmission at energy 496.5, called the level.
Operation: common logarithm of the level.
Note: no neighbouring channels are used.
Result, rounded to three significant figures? 2.12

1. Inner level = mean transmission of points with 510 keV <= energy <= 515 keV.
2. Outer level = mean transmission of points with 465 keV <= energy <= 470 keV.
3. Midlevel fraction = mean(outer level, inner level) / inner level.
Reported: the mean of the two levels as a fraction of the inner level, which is 0.985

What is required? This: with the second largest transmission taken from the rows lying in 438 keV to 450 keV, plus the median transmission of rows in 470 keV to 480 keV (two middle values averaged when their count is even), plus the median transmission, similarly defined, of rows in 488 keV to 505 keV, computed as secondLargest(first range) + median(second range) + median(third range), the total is 392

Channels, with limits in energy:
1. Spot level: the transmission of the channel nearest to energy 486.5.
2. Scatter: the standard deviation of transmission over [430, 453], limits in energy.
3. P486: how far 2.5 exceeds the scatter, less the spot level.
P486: -137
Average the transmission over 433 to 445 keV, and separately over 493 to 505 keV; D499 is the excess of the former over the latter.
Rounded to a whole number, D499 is -5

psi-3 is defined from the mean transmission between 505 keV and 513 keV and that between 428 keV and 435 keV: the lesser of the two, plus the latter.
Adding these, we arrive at 244.8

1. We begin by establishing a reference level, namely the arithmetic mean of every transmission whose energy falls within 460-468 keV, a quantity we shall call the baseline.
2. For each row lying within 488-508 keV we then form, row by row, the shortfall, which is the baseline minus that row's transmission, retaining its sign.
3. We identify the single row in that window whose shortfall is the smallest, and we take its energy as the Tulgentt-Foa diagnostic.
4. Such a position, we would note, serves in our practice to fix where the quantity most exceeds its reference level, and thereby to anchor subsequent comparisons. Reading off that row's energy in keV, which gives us 494.0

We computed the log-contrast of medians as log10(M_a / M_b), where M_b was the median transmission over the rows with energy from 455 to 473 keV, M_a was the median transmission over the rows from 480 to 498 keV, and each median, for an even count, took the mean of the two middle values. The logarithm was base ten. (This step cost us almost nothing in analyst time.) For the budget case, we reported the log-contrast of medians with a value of 0.013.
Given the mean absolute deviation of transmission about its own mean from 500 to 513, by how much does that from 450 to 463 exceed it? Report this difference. -2.2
